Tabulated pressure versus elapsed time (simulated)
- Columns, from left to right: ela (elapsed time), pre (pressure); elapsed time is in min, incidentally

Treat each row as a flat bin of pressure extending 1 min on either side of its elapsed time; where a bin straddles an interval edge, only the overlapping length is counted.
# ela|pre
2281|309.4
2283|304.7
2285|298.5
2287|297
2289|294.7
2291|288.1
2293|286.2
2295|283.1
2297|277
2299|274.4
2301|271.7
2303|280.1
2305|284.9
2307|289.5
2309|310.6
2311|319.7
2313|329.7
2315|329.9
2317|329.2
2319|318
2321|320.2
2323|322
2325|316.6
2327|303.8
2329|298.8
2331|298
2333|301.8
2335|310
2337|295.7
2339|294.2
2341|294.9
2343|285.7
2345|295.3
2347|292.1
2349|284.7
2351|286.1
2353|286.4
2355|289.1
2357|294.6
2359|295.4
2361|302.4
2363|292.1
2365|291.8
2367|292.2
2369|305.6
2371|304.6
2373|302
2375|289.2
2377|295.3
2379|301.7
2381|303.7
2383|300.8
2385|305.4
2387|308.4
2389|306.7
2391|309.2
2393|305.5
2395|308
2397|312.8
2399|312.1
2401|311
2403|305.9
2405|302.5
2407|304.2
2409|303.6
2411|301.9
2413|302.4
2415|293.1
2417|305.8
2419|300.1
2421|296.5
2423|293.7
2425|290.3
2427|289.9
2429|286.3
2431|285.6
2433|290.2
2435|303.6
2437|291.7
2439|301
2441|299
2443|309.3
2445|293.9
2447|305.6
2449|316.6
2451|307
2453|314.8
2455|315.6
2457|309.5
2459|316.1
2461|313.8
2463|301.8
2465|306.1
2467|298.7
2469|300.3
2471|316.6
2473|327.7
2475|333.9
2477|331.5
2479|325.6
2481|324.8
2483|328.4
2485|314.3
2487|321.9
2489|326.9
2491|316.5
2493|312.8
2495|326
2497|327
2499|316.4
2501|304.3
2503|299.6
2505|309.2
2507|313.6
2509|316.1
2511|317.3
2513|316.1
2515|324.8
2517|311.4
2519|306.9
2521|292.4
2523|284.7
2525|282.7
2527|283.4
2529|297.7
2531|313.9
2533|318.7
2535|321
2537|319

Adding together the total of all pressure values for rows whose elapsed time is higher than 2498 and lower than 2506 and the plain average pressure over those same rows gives 1537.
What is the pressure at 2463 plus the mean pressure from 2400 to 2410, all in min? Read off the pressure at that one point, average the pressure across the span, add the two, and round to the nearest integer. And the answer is 607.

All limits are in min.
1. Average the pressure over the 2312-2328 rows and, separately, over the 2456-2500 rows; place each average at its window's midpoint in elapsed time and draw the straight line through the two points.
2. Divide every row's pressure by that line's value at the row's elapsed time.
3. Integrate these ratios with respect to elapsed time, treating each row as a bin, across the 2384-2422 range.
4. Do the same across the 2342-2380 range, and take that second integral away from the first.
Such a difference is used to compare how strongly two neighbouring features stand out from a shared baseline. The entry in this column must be 1.40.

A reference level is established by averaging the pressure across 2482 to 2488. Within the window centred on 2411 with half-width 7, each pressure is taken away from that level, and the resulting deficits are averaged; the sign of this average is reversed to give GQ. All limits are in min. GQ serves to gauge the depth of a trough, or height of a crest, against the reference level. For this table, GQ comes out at -20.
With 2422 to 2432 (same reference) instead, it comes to -32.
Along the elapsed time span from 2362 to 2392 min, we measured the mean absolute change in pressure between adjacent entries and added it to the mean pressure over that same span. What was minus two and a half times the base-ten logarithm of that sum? -6.210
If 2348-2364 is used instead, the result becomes -6.176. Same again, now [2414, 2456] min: -6.216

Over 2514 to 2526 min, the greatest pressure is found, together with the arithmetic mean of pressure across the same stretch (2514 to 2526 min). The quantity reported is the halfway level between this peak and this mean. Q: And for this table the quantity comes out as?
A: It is 313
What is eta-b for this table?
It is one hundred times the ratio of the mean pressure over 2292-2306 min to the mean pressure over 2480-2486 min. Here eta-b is 87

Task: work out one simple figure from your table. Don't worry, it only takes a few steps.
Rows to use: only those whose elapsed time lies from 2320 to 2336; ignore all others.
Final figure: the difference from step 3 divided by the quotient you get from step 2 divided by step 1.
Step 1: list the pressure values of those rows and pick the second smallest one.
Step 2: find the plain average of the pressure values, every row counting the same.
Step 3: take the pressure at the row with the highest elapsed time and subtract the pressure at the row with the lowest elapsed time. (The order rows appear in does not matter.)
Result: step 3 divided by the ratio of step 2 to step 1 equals -10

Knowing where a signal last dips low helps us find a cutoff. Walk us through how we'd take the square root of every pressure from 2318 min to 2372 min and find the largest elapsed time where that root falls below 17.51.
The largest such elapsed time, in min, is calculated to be 2371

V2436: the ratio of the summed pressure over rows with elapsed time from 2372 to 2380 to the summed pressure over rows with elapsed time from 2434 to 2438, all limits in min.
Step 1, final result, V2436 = 2.0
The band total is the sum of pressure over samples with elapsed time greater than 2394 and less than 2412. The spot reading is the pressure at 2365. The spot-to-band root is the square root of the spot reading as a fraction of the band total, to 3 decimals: 0.325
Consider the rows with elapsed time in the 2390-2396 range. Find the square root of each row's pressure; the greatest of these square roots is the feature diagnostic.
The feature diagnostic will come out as 17.6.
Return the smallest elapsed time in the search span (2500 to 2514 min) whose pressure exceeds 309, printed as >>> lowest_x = 2505 min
